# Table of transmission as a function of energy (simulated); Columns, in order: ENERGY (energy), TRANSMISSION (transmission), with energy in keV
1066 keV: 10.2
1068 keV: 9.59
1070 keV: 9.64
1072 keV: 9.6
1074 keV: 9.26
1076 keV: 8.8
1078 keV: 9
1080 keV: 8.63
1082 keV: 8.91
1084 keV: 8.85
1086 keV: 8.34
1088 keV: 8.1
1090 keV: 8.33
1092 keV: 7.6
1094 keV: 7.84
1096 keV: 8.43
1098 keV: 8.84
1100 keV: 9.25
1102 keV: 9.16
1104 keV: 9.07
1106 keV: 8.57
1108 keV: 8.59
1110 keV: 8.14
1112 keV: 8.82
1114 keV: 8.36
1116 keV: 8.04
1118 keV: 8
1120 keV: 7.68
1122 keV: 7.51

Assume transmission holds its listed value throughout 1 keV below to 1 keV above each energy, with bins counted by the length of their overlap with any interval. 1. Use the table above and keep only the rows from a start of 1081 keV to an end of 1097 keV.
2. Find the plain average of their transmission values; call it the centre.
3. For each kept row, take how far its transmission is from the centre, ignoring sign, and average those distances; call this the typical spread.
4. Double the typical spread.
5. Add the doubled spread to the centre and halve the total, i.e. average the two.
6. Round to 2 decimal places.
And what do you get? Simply 4.49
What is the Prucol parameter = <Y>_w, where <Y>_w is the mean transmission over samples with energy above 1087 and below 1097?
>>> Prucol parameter 8.06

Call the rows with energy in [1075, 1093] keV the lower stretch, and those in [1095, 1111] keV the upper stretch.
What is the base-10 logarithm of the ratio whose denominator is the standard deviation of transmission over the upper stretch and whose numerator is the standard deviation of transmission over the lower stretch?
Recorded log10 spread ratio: 0.07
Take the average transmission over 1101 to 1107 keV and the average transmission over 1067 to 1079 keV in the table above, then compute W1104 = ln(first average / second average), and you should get -0.042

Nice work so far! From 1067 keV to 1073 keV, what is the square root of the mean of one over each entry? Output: 0.323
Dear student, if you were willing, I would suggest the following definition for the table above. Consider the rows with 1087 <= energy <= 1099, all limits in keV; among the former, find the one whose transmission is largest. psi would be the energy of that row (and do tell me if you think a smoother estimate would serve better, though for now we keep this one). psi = 1098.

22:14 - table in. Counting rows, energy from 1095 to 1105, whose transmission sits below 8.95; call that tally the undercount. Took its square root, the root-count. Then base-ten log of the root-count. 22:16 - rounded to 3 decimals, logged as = 0.151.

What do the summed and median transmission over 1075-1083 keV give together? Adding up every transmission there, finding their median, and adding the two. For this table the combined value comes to 44.2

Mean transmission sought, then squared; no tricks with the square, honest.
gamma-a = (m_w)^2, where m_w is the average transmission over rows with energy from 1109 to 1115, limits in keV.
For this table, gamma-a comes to 71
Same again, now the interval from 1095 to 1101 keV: 78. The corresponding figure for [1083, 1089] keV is 71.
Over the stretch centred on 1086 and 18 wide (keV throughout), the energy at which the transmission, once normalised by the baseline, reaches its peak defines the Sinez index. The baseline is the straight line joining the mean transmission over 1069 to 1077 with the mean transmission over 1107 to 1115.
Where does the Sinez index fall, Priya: 1078 keV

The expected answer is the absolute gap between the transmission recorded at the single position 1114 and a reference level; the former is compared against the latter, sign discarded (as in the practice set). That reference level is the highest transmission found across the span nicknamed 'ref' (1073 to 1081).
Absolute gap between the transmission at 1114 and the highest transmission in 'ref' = 0.90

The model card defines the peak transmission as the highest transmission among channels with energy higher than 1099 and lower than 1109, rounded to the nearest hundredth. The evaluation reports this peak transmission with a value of 9.25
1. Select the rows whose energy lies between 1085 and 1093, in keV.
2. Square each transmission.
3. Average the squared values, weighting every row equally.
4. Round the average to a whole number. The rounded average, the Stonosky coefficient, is 66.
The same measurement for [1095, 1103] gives 80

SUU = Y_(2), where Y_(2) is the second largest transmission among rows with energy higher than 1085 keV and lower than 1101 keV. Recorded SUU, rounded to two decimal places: 8.84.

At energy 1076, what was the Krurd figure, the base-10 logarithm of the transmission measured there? 0.944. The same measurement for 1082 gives 0.950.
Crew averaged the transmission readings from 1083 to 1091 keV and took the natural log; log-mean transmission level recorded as 2.13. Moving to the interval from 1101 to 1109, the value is 2.18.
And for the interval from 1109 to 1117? 2.12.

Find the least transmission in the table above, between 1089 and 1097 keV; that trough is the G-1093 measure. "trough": 7.6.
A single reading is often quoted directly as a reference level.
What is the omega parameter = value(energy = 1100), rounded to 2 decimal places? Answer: 9.25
